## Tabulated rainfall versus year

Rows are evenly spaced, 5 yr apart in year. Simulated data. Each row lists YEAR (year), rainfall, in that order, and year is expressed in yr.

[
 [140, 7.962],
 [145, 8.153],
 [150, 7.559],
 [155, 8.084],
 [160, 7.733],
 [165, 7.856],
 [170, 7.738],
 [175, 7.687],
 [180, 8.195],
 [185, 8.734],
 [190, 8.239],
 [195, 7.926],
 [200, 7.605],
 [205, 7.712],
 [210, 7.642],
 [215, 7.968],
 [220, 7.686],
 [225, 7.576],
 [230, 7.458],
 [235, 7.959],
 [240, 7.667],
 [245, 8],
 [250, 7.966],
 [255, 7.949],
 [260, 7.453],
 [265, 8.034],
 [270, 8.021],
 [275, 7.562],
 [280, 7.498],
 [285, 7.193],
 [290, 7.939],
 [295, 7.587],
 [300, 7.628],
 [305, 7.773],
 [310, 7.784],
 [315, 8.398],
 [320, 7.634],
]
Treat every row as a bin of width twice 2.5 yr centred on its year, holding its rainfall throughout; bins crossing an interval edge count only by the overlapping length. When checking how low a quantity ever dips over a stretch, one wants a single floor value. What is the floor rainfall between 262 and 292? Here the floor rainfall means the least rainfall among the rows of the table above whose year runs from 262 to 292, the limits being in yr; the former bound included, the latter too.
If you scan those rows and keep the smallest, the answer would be 7.193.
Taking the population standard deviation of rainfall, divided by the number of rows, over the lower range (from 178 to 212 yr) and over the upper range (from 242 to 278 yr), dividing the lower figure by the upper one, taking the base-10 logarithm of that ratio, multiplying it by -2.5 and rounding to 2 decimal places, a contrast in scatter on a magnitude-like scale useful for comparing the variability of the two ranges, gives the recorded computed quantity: -0.57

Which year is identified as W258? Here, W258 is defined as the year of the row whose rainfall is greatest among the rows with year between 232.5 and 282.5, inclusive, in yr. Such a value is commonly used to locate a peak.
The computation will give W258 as 265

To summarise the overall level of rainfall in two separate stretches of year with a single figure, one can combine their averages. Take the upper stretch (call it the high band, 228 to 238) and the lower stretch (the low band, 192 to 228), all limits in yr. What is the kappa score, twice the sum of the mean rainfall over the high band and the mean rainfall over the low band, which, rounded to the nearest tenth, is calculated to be 30.9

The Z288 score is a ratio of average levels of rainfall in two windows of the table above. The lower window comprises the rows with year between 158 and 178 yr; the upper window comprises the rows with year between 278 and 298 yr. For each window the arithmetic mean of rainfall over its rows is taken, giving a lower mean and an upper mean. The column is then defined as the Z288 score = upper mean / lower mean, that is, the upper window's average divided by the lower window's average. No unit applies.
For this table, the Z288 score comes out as 0.97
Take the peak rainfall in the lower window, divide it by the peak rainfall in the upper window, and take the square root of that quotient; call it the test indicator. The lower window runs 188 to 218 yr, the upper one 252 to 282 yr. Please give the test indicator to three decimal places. 1.013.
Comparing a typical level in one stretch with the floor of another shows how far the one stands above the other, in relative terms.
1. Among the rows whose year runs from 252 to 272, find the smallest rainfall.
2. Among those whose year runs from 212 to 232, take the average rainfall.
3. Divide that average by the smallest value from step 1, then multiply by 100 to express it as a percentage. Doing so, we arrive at 103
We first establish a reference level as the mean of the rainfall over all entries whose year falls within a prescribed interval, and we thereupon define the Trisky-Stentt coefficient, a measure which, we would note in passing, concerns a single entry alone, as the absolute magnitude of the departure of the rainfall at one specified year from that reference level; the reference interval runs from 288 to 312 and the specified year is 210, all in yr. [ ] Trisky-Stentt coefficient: 0.10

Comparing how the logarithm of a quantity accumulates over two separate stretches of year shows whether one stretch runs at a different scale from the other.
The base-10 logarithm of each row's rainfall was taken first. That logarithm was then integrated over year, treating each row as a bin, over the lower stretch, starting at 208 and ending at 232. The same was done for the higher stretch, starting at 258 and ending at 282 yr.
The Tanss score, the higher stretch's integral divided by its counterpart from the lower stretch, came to 1.00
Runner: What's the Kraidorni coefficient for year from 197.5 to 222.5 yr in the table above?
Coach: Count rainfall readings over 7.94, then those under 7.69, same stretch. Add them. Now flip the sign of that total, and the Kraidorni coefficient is -4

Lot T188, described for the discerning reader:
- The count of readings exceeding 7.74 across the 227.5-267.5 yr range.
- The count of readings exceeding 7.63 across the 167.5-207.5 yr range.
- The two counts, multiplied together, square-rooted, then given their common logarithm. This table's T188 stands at 0.77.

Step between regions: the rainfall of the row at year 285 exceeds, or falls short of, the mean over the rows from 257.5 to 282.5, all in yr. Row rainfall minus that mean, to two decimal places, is -0.52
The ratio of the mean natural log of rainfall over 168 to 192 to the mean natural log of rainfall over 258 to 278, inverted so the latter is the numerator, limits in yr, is 0.979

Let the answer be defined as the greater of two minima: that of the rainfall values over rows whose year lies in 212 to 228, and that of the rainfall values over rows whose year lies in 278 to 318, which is 7.58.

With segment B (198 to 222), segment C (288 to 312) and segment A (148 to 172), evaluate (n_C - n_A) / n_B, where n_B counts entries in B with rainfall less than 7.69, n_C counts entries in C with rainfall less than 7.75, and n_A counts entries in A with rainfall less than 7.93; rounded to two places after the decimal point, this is -0.67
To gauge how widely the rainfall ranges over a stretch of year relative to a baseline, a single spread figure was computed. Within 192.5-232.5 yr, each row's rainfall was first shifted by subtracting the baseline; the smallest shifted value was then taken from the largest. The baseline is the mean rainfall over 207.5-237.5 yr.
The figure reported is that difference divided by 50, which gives 0.010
